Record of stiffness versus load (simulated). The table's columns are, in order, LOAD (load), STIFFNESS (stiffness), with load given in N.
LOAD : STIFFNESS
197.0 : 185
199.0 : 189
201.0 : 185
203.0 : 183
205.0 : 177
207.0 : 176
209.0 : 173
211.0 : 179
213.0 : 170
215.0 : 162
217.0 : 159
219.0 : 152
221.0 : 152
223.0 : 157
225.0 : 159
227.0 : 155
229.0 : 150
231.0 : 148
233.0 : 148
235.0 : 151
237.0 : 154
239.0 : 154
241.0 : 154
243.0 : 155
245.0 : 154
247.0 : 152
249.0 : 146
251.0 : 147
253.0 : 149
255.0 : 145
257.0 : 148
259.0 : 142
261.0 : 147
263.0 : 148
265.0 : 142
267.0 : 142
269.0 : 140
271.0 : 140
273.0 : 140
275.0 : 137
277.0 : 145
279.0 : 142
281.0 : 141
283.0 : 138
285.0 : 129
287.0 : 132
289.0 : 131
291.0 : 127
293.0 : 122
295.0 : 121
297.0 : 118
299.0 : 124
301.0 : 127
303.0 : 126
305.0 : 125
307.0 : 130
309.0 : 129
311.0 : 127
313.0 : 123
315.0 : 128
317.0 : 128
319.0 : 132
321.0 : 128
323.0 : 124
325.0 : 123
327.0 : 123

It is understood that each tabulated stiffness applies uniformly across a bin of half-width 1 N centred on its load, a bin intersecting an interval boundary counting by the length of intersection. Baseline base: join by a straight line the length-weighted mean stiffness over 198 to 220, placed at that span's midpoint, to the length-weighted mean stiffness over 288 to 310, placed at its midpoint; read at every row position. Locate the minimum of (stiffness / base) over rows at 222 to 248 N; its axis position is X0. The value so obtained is 231.0 N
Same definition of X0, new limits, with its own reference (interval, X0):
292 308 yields 297.0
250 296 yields 293.0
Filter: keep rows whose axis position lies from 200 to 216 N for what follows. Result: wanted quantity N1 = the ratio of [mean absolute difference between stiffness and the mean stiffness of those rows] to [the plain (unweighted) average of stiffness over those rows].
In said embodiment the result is 0.031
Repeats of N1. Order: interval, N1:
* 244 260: 0.019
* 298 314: 0.015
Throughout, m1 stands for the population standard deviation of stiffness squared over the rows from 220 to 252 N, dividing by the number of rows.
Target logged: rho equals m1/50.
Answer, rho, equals 22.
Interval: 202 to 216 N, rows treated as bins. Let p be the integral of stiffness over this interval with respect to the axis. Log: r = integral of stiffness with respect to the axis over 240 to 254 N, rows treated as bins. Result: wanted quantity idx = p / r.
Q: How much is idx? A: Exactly 1.15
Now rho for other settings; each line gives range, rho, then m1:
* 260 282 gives 18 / 894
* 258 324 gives 44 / 2197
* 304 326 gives 14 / 710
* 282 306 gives 26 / 1322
